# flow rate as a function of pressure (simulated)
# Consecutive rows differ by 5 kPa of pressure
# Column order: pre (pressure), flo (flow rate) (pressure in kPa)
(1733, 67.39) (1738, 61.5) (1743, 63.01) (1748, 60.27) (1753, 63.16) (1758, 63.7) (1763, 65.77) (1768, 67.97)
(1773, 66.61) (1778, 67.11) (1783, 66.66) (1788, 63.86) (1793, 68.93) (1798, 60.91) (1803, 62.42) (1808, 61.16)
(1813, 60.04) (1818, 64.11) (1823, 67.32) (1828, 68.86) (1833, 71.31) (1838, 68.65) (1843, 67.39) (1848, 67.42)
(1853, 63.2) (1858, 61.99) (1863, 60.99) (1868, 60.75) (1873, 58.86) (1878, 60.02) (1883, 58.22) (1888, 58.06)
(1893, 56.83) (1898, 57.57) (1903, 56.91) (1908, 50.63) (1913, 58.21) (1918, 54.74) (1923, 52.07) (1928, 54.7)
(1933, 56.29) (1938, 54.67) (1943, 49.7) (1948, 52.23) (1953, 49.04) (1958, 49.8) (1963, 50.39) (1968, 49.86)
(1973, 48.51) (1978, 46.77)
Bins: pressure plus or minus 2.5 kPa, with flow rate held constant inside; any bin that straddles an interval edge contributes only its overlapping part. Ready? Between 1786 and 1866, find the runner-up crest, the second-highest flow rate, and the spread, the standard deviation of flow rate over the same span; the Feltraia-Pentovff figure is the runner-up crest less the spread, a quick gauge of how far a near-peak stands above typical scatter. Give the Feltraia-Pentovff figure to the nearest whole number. 65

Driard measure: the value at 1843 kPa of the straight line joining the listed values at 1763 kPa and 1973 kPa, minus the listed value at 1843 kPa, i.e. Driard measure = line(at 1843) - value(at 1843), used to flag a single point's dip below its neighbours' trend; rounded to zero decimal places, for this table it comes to -8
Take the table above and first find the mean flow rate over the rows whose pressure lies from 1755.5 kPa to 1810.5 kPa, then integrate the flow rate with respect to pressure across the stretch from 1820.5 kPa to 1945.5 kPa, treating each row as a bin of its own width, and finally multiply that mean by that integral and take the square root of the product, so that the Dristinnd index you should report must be 697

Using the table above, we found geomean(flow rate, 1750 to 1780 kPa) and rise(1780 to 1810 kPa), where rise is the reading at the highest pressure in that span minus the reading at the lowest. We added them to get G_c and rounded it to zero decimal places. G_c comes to 60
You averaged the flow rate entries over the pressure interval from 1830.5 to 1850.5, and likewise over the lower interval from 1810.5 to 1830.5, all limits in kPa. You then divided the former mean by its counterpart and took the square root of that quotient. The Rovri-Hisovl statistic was 1.03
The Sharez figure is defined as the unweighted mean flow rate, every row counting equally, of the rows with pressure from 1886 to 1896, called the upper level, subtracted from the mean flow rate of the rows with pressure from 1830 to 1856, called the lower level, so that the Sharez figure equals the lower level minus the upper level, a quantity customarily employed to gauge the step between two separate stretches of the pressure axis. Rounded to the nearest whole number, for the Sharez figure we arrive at 10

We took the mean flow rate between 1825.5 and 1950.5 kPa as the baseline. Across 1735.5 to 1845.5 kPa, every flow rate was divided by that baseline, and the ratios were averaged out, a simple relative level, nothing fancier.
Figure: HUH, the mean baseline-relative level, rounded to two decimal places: 1.10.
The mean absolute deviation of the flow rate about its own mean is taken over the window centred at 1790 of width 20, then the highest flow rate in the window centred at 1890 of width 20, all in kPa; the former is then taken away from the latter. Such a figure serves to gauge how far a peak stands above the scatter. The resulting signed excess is 55.5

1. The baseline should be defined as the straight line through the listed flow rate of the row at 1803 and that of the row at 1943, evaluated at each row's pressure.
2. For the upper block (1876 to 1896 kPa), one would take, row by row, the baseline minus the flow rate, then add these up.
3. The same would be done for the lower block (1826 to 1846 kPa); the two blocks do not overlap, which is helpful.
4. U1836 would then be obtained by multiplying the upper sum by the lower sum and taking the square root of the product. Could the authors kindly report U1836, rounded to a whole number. 23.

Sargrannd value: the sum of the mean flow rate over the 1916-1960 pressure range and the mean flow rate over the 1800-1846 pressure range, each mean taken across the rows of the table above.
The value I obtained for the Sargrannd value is 118.3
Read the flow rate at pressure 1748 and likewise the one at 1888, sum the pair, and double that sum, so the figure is 237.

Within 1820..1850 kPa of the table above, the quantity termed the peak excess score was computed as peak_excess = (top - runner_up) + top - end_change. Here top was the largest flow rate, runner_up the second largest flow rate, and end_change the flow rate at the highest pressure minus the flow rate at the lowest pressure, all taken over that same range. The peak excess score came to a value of 74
